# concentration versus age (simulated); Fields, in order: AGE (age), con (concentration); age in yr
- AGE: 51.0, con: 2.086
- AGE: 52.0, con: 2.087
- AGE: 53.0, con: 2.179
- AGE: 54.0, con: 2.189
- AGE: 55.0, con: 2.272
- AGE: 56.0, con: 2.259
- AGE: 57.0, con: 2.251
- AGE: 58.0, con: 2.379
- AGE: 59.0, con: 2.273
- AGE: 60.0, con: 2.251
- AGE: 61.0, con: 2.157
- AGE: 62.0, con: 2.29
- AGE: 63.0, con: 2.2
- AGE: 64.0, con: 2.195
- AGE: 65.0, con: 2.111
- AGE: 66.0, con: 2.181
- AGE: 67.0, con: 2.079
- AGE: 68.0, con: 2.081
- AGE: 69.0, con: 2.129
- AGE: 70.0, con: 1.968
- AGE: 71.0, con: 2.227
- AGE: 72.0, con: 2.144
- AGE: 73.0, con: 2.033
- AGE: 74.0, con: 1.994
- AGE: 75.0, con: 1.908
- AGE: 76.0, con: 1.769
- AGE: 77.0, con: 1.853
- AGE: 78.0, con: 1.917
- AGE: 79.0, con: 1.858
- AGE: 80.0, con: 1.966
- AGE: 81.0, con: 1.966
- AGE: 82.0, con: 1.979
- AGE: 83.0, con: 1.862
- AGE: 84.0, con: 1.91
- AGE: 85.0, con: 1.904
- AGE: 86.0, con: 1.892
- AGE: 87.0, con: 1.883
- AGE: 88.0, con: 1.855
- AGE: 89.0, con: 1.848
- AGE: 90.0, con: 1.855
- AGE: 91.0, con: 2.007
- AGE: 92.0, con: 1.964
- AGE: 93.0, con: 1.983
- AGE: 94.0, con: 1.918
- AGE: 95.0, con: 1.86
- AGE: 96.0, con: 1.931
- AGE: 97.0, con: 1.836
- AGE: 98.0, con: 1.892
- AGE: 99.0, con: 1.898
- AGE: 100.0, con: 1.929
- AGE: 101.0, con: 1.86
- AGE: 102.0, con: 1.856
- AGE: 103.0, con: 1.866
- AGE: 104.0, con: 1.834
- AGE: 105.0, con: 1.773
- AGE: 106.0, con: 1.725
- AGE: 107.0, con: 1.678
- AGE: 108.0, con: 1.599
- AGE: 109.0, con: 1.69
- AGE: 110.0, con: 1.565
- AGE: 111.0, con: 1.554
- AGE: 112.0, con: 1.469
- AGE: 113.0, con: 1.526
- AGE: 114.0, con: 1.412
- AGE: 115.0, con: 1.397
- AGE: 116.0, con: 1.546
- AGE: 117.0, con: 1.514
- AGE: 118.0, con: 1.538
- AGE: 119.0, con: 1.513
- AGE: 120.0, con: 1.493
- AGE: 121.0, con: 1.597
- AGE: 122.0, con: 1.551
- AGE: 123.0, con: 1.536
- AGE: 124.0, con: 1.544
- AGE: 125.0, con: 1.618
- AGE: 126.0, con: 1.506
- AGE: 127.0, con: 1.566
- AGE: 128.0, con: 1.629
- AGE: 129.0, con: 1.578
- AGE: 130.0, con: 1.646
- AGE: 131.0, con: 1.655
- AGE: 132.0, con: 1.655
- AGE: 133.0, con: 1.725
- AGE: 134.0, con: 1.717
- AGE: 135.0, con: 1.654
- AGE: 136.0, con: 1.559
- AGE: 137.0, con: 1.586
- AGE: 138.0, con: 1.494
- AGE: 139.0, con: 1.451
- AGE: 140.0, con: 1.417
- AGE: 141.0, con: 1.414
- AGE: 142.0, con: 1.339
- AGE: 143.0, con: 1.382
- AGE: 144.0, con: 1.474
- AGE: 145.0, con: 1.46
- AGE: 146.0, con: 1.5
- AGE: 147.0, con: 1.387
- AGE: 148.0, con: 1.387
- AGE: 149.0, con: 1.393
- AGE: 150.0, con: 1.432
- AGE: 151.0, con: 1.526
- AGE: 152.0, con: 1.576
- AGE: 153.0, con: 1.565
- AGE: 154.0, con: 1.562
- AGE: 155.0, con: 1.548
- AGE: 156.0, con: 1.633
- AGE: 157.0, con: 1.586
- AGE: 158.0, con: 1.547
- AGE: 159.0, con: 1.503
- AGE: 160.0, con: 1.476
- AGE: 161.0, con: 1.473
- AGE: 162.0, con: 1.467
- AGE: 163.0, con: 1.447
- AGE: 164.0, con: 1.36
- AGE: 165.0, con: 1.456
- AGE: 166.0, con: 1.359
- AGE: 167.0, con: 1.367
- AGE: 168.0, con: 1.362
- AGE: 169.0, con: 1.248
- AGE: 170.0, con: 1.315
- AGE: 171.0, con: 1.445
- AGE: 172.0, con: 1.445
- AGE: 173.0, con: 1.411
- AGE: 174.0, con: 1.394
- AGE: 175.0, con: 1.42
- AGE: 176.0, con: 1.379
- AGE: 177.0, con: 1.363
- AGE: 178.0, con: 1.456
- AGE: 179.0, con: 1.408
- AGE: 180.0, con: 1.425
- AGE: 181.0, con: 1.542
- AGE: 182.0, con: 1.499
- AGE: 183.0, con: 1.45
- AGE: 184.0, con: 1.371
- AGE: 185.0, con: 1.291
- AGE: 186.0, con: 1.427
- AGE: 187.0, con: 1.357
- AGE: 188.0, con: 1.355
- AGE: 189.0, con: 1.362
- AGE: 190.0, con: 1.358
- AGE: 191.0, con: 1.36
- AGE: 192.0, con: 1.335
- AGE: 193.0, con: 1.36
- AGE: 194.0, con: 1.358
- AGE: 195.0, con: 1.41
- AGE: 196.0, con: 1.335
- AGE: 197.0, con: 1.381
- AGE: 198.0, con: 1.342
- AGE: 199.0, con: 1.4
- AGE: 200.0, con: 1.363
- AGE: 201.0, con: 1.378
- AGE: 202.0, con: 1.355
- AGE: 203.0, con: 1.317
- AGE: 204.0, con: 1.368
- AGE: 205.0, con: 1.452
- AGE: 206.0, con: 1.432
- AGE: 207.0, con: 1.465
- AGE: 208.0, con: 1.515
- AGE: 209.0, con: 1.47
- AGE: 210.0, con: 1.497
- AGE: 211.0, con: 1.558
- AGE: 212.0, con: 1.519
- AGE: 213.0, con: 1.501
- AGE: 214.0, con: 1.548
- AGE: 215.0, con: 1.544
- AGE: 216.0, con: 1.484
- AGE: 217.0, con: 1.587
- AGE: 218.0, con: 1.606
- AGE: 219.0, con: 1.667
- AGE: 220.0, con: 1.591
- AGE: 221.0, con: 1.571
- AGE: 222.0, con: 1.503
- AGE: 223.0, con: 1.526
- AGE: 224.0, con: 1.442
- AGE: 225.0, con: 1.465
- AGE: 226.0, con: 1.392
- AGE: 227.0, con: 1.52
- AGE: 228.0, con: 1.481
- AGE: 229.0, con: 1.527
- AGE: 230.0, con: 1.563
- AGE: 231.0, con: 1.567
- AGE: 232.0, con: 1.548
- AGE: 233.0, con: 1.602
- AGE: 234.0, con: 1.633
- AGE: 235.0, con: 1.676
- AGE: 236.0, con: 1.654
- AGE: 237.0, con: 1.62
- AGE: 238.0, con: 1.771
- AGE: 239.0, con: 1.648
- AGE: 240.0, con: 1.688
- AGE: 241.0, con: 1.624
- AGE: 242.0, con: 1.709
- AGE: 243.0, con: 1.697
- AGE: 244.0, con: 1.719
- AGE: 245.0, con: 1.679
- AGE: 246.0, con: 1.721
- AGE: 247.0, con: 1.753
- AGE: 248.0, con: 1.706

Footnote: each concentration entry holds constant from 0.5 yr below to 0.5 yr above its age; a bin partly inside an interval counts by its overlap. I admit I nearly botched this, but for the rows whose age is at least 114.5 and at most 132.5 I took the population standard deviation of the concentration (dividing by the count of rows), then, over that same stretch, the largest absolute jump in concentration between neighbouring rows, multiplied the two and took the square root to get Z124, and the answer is 0.10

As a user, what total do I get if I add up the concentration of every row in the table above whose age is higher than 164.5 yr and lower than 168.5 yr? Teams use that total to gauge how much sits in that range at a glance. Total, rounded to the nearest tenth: 5.5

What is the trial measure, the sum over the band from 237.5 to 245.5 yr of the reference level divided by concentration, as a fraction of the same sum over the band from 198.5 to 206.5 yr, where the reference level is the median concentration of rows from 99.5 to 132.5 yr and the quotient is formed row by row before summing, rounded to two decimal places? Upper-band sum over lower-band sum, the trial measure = 0.82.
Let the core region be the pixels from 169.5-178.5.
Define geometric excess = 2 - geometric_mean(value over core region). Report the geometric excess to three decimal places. 0.598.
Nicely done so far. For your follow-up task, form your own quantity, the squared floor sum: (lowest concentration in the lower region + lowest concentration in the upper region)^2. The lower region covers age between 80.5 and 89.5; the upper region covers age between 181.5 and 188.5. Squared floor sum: 10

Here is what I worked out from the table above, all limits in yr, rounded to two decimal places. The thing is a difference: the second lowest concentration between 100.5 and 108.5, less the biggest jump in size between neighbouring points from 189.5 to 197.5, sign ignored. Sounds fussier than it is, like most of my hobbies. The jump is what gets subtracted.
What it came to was 1.60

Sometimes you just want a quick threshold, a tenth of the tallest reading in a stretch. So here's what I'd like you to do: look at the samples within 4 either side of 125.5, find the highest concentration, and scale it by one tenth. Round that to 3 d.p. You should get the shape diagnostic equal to 0.163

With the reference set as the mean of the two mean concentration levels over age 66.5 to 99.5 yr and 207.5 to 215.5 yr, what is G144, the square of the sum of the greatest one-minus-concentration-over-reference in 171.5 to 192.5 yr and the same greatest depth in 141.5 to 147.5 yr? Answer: 0.232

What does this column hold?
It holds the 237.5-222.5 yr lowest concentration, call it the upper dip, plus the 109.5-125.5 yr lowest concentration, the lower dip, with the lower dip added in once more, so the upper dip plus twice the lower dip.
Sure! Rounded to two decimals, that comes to 4.19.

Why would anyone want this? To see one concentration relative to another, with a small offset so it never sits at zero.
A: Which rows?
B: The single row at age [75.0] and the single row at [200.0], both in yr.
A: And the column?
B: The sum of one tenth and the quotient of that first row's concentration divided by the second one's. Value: 1.50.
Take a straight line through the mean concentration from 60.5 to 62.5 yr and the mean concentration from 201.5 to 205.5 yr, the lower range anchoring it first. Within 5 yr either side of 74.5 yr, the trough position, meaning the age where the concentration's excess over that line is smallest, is 76.0 yr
